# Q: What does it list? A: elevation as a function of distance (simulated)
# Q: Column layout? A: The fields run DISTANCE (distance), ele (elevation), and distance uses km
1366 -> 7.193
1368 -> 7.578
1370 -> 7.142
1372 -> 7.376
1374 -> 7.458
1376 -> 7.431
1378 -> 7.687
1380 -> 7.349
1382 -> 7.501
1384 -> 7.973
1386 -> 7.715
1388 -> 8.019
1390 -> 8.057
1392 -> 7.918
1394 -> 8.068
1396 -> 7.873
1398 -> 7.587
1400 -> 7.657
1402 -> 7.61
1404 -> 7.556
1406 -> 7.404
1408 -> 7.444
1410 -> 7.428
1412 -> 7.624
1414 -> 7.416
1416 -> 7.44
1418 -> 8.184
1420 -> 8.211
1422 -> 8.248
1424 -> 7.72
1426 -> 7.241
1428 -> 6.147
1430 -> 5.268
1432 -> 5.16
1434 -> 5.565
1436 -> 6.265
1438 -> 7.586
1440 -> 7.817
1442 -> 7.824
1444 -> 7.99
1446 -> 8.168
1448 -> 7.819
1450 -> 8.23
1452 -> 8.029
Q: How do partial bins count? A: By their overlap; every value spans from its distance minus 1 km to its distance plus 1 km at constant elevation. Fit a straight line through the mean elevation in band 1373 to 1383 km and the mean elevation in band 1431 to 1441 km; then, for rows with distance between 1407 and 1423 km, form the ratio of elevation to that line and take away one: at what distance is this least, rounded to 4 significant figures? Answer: 1408 km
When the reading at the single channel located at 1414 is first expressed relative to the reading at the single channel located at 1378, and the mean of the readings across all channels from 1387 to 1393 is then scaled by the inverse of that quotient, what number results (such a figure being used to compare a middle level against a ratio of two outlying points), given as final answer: 8.3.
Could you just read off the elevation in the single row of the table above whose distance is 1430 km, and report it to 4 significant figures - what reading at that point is 5.268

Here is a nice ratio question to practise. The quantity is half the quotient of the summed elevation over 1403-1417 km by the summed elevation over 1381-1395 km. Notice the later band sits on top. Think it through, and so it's 0.47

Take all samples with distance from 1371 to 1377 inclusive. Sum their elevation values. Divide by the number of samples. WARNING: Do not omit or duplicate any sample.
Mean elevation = 7.4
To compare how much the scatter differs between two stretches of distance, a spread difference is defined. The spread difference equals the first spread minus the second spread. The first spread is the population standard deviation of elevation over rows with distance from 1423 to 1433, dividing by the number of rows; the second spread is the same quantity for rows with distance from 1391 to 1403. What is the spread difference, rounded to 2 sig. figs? 0.85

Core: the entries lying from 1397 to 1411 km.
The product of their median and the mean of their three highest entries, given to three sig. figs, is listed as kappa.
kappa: 57.6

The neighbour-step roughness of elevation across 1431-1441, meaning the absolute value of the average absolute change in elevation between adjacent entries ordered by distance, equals 0.66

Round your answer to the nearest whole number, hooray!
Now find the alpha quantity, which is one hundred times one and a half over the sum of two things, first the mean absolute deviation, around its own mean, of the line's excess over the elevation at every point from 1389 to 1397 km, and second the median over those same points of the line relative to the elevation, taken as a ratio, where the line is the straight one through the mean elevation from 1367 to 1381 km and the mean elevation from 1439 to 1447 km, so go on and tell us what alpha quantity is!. 144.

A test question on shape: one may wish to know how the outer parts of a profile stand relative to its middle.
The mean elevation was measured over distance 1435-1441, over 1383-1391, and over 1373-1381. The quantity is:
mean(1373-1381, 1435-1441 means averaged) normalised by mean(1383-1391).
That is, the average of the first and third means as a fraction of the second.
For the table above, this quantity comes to 0.93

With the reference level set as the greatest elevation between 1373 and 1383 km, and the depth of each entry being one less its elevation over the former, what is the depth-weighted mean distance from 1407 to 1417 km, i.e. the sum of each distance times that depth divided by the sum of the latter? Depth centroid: 1412.0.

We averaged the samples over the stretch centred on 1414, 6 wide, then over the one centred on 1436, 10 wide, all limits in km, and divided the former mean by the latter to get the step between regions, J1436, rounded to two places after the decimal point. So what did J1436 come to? 1.16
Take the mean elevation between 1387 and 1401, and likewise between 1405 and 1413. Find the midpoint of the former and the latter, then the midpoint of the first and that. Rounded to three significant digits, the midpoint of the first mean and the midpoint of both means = 7.78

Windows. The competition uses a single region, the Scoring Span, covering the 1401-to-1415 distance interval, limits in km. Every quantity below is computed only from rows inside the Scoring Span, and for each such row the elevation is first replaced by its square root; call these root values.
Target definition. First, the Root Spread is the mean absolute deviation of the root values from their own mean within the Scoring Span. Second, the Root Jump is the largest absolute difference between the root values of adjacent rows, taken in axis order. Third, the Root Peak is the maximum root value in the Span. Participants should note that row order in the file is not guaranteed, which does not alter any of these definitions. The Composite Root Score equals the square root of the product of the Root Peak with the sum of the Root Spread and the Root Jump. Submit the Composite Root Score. 0.38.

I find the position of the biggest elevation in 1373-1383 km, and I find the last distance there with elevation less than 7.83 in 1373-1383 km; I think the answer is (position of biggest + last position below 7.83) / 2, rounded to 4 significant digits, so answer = 1380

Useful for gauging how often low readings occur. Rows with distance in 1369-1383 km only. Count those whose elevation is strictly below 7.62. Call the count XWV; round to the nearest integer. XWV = 6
